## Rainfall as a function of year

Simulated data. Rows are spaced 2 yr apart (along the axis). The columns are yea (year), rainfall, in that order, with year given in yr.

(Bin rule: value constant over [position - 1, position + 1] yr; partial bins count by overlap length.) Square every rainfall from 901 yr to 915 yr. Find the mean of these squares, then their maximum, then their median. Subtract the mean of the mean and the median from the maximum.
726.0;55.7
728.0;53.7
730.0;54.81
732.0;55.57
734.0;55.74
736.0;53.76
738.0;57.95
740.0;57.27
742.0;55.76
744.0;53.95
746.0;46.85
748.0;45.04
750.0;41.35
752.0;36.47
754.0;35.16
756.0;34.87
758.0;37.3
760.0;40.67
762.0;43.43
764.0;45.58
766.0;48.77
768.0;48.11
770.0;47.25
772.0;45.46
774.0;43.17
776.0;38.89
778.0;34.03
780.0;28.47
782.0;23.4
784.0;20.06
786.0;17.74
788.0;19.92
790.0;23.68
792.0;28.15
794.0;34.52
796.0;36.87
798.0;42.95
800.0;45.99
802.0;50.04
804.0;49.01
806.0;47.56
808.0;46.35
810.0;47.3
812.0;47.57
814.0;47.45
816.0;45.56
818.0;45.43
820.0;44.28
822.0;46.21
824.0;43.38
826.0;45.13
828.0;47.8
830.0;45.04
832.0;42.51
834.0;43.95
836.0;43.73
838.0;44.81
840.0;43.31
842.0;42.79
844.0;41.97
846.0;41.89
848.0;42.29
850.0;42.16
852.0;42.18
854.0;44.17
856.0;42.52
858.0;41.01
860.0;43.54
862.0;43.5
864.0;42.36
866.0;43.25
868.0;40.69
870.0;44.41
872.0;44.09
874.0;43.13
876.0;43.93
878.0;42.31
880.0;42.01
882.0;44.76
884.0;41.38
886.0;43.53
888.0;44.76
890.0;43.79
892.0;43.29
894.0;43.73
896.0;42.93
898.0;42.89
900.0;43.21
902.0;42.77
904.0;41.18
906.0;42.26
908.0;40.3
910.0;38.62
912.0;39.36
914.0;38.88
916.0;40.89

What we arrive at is 197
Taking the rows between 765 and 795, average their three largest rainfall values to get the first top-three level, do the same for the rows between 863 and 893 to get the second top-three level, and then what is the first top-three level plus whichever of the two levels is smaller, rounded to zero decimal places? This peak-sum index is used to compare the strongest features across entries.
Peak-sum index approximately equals 93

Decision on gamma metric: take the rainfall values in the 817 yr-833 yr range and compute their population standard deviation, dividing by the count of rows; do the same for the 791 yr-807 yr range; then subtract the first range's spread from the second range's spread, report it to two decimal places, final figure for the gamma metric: 5.84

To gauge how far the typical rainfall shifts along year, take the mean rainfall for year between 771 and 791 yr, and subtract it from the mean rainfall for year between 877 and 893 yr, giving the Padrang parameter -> 14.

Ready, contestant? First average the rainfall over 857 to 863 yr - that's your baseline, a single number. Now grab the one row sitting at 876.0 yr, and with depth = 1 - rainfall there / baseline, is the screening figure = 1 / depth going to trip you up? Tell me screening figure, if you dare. -34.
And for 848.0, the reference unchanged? 109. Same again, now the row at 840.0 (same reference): -68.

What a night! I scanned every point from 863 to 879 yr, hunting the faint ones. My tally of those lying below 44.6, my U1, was 8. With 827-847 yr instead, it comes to 7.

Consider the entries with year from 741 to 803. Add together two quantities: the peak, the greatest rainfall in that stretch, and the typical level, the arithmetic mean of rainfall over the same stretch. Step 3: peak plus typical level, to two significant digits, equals 94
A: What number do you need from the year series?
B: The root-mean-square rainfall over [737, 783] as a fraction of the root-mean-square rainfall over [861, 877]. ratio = 1.02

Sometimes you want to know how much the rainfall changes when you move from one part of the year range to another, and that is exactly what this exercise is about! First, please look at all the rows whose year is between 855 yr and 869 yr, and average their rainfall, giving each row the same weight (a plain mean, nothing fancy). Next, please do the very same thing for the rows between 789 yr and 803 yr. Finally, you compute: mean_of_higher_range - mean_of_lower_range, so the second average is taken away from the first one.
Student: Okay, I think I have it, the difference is 5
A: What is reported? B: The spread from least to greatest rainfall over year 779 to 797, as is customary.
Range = 19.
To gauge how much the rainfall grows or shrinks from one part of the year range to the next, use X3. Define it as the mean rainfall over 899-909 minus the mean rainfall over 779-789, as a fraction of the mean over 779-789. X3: 0.9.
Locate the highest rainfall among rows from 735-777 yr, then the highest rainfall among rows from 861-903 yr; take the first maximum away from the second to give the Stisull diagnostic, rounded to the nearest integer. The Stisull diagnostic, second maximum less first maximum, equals -13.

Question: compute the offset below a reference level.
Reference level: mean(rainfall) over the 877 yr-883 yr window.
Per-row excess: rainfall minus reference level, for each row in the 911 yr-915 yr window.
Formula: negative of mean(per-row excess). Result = 3.9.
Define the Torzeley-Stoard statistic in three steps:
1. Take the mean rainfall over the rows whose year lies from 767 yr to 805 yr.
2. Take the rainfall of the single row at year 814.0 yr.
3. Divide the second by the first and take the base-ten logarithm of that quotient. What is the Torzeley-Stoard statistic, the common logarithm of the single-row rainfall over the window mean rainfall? 0.12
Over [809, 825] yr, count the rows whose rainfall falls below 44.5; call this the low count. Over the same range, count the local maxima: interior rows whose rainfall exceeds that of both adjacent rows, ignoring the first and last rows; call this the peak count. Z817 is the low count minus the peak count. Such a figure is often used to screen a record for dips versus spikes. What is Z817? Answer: 0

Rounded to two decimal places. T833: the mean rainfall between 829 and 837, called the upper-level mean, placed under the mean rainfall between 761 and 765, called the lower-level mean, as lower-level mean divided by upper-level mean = 1.02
